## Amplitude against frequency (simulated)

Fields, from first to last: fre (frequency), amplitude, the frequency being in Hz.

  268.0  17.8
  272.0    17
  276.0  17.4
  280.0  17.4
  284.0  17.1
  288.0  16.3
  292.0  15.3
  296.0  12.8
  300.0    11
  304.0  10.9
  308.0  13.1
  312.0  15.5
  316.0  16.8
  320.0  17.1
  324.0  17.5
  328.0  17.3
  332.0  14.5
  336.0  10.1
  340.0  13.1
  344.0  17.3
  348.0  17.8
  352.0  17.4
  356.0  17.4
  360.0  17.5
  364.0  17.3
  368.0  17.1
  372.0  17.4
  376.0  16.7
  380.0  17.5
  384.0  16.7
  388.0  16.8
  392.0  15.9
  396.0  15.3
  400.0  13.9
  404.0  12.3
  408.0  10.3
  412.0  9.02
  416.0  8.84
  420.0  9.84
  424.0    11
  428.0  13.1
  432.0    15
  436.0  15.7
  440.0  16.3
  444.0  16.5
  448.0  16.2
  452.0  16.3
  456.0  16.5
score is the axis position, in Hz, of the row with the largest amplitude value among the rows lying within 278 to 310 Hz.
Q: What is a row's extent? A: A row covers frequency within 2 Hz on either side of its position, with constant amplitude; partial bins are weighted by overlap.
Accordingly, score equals 280.0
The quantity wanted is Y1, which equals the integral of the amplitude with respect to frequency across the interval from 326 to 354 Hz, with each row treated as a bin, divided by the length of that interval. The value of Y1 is 15.4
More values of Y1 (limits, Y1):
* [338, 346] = 15.2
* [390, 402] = 15.0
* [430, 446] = 15.9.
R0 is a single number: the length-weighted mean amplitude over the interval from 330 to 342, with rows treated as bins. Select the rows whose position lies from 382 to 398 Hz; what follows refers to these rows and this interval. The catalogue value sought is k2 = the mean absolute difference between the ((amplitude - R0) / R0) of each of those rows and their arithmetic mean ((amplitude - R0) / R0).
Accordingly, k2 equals 0.05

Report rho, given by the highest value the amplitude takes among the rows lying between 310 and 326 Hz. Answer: 17.5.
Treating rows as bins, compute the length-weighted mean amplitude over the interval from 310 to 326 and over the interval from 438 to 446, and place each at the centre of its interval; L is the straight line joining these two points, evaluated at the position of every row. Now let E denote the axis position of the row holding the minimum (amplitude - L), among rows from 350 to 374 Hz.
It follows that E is 368.0 Hz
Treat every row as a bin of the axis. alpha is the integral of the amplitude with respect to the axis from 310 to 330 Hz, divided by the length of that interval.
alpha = 16.8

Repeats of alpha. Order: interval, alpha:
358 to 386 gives 17.2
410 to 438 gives 11.8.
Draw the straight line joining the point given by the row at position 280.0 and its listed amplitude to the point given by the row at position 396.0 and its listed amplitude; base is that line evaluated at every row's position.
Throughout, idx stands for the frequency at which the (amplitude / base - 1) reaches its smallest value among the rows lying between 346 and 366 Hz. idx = 352.0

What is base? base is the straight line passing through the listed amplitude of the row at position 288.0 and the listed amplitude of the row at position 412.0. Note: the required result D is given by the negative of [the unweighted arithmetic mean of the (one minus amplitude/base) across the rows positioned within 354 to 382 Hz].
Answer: 0.49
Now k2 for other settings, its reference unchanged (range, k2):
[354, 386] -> 0.02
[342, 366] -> 0.01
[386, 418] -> 0.21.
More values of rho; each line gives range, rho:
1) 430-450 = 16.5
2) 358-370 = 17.5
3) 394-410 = 15.3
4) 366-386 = 17.5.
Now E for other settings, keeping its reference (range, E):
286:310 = 304.0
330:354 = 336.0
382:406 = 404.0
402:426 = 416.0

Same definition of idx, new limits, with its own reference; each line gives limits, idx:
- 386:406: 404.0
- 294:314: 304.0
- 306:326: 308.0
